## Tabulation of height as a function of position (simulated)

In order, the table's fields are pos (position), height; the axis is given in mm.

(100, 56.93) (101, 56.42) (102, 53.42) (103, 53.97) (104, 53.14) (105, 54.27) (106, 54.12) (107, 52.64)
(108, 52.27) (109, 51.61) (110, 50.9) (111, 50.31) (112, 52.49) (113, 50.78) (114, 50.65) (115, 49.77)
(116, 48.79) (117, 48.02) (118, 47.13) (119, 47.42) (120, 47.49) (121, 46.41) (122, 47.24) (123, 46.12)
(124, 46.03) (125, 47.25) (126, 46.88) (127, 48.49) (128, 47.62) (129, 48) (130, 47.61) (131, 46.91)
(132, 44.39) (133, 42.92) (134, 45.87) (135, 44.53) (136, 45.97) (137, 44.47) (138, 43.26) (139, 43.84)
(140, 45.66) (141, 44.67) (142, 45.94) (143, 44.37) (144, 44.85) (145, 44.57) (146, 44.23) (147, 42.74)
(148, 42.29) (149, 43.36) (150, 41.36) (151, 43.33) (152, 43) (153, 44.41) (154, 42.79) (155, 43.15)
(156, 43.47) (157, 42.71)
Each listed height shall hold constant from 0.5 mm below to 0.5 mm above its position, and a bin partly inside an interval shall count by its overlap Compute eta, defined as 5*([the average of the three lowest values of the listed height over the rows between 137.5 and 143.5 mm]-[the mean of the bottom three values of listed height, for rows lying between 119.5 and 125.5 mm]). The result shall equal -12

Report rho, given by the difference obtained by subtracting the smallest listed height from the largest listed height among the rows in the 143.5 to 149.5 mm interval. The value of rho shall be 2.6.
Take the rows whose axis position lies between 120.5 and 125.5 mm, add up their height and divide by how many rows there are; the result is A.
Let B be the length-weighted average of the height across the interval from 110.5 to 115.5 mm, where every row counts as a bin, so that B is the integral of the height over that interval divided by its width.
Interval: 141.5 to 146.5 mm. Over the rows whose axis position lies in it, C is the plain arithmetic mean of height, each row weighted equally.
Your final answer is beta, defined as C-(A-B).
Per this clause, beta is 49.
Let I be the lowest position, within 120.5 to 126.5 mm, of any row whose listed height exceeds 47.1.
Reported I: 122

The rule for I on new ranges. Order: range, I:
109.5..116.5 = 110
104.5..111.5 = 105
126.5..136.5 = 127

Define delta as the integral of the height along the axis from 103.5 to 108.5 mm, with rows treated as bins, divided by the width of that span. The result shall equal 53.3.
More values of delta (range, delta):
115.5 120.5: 47.8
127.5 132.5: 46.9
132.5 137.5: 44.8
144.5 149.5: 43.4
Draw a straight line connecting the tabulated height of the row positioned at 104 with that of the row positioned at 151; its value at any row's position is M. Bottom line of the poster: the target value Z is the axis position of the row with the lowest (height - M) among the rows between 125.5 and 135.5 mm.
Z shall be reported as 133 mm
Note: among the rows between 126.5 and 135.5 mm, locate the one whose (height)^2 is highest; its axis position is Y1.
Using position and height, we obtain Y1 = 127 mm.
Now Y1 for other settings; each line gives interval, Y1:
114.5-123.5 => 115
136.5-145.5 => 142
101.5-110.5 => 105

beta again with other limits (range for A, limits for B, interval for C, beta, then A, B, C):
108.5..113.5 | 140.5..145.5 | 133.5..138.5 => 38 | 51.2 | 44.9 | 44.8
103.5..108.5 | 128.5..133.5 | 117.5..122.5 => 40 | 53.3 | 46.0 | 47.1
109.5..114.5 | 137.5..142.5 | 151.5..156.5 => 37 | 51.0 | 44.7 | 43.4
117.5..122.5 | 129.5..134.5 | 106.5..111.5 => 50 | 47.1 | 45.5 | 51.5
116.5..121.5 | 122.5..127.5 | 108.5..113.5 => 51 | 47.3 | 47.0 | 51.2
